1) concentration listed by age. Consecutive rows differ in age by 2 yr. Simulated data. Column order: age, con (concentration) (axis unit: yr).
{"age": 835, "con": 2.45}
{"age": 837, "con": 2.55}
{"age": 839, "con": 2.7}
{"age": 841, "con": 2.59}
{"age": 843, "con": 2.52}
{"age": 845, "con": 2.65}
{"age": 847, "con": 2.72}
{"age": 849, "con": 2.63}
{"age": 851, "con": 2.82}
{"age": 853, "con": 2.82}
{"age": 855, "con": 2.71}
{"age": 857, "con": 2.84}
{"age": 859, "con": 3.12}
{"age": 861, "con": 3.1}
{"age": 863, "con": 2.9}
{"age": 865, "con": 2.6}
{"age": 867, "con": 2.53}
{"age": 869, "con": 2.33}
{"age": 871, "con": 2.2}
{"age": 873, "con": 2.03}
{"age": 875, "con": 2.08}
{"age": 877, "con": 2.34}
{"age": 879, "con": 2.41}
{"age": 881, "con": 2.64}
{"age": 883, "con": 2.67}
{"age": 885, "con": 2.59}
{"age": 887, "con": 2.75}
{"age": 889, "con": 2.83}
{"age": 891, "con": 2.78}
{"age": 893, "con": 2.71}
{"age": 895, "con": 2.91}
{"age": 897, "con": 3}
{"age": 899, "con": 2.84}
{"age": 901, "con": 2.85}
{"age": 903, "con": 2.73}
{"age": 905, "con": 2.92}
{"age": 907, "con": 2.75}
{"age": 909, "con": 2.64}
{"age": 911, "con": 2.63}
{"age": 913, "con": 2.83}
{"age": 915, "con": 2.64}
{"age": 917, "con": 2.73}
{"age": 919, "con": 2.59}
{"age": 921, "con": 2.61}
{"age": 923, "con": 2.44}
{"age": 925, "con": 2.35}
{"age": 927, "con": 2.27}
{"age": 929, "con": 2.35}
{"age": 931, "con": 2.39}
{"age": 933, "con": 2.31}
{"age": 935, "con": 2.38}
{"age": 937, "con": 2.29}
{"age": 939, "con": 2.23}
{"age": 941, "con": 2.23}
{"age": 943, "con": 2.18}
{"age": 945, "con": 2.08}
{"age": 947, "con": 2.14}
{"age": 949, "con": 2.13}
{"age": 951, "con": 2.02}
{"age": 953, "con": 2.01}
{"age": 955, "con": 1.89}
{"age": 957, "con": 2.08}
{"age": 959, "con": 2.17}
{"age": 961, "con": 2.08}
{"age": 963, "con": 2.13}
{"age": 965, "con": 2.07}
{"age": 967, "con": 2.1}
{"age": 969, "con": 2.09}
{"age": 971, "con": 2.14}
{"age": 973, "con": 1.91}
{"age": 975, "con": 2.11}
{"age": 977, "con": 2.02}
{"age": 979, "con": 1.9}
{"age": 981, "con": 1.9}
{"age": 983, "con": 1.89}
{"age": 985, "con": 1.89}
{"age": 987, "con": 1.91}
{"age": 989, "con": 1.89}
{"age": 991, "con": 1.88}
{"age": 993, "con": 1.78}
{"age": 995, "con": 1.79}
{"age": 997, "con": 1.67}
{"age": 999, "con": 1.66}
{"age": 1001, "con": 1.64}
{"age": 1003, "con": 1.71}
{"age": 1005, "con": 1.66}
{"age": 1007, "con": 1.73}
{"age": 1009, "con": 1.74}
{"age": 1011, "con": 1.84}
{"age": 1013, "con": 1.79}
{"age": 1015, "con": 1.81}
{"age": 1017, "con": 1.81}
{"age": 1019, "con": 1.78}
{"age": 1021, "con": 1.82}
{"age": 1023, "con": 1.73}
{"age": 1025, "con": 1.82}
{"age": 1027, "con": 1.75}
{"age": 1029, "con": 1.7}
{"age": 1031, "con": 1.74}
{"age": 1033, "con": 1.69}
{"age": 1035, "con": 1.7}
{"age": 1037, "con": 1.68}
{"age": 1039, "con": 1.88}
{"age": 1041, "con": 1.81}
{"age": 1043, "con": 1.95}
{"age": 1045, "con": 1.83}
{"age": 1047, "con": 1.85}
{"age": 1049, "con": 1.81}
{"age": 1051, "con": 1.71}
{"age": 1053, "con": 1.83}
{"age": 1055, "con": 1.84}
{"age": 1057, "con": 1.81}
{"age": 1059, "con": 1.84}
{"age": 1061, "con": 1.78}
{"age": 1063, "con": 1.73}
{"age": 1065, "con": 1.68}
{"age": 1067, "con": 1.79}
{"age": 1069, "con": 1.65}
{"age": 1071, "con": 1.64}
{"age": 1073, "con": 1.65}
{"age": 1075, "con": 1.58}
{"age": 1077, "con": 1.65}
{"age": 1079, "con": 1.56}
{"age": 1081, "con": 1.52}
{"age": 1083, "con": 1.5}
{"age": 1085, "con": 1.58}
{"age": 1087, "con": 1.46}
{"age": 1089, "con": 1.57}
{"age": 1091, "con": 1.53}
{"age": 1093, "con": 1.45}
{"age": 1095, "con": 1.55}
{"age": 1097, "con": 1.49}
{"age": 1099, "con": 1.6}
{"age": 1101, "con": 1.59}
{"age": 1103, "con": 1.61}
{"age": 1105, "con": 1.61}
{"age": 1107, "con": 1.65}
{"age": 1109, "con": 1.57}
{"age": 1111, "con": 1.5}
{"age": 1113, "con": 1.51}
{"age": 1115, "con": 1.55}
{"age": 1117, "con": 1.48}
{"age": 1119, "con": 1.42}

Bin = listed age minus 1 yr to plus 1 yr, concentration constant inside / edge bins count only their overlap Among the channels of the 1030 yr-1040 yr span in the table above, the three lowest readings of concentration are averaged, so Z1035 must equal 1.7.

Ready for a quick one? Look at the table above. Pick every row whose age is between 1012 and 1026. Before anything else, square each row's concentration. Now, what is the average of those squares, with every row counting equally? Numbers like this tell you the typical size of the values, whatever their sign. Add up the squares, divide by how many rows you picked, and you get 3.2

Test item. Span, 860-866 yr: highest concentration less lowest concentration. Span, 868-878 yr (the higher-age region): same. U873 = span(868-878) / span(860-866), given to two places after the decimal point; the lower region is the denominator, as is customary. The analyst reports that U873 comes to 0.62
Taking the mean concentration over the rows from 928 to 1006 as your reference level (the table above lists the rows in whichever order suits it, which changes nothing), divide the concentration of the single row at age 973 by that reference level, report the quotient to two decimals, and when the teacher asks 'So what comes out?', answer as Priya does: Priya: 0.95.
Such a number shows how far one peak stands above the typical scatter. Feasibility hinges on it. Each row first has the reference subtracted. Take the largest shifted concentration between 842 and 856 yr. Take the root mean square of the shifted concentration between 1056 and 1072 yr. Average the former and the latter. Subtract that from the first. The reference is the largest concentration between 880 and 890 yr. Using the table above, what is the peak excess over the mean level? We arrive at -0.55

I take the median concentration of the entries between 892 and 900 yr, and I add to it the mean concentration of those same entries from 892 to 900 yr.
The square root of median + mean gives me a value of 2.40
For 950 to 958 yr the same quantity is 2.00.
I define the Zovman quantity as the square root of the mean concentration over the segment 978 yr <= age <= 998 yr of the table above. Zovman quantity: 1.36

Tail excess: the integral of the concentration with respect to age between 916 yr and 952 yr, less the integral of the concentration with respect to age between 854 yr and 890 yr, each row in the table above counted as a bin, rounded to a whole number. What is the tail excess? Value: -10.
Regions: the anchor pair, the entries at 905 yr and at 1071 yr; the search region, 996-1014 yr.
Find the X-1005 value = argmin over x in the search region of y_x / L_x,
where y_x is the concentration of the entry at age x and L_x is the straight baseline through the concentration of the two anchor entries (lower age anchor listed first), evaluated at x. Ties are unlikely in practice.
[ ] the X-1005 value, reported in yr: 1001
